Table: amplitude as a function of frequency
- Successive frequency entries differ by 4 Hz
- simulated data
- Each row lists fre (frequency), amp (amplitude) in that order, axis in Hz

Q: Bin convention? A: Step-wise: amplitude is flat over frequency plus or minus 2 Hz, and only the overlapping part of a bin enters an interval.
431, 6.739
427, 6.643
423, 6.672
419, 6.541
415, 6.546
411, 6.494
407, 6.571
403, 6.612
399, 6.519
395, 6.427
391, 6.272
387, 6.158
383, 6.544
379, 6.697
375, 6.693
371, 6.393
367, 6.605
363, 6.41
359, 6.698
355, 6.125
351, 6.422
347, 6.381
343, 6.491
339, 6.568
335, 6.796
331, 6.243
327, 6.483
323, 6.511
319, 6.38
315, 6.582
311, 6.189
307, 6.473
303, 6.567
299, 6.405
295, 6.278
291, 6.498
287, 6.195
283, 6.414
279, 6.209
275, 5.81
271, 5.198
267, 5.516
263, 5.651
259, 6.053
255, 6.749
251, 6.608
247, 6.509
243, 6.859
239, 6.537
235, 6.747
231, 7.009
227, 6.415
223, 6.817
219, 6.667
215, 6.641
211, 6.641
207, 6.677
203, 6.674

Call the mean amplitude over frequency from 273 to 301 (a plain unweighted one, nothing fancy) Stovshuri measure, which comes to 6.258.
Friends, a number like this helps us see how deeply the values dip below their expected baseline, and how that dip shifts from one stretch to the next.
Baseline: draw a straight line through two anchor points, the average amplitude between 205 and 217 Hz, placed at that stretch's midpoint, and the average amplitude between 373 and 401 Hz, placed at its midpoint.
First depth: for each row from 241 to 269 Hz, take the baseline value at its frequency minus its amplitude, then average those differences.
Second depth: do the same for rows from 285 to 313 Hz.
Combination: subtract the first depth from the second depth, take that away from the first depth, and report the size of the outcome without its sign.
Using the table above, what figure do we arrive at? 0.47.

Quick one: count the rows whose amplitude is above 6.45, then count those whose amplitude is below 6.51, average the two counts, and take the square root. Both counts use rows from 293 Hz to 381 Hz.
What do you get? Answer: 3.5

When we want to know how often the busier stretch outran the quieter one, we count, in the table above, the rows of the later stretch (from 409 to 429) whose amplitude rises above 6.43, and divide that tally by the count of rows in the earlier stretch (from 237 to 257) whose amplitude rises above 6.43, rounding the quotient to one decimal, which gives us 1.0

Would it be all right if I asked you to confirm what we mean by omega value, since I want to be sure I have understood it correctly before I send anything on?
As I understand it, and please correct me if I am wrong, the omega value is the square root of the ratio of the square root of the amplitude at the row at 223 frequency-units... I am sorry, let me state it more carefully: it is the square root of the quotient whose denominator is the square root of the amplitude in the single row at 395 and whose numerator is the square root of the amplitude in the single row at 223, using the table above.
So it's 1.01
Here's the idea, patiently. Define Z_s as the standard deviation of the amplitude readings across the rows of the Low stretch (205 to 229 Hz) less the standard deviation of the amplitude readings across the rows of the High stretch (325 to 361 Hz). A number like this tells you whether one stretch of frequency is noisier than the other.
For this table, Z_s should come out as -0.08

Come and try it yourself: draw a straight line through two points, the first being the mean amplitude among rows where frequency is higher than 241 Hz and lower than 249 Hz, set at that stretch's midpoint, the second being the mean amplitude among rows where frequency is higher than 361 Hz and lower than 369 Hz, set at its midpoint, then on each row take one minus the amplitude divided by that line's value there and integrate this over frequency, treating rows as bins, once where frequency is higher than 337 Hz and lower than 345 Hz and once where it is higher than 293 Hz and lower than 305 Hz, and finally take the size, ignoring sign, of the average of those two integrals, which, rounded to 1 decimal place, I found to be 0.2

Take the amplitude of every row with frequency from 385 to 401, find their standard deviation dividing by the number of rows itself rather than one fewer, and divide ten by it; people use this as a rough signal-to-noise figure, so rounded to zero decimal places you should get 72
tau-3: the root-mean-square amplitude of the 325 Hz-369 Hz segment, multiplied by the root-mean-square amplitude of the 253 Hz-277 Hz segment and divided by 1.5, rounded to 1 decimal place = 25.3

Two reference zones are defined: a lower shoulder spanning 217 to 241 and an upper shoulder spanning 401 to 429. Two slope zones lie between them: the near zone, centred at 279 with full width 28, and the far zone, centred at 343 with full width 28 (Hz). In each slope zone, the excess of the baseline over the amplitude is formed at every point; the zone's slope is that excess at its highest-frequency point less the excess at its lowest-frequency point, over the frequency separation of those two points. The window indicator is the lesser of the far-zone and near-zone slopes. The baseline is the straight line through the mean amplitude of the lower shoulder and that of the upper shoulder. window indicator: -0.042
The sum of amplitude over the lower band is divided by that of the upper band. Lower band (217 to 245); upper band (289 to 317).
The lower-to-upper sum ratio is 1.05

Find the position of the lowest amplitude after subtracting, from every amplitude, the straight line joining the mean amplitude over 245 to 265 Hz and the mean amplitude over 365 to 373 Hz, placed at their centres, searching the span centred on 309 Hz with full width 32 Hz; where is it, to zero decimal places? 311 Hz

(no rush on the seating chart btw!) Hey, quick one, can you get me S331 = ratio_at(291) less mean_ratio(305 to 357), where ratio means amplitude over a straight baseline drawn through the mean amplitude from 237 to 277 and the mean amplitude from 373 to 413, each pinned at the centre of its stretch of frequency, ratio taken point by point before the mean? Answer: 0.03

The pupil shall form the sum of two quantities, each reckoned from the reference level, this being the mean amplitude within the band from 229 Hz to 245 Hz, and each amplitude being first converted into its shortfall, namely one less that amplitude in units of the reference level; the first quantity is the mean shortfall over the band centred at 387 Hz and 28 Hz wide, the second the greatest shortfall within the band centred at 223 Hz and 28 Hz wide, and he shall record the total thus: 0.10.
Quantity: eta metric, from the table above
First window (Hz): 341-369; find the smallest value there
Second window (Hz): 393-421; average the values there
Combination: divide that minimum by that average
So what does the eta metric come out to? 0.938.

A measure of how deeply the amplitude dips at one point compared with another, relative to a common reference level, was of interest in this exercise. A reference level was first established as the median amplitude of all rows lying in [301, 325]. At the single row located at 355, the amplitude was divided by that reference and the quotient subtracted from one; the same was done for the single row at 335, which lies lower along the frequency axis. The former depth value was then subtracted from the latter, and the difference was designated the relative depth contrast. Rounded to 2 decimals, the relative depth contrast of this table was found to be -0.10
